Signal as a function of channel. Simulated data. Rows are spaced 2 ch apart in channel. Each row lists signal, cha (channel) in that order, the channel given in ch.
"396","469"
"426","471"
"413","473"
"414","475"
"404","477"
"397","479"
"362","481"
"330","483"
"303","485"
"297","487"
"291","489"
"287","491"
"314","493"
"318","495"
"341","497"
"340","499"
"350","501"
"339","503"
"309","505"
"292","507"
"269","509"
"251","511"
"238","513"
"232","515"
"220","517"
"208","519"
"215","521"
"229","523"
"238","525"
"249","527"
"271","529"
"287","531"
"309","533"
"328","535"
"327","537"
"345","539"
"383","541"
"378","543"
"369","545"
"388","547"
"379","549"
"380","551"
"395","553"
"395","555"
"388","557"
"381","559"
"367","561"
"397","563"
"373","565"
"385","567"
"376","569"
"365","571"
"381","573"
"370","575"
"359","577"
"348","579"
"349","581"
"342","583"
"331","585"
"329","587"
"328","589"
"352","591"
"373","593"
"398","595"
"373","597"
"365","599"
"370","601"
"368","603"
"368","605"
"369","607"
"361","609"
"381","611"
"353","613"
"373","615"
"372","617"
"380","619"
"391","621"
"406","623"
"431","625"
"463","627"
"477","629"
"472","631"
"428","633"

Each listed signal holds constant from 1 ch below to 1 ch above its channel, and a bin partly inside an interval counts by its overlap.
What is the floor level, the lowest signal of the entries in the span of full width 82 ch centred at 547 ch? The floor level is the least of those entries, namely 208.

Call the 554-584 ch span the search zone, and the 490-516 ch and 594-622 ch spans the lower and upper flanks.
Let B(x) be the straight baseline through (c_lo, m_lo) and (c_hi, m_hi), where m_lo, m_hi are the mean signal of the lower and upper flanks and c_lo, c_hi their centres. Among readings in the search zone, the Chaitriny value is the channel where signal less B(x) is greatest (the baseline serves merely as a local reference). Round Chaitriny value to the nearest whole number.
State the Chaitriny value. 555 ch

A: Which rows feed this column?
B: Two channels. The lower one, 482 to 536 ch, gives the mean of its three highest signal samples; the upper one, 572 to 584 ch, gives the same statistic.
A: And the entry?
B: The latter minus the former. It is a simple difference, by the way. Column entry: 26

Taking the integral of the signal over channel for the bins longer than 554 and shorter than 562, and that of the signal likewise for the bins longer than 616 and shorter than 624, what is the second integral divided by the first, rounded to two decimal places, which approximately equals 1.01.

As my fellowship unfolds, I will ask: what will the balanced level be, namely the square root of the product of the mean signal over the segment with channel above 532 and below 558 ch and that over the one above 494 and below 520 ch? 323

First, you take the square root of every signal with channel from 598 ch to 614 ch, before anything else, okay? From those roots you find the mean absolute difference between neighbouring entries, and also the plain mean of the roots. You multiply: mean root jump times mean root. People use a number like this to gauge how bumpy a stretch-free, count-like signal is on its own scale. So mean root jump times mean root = 4.6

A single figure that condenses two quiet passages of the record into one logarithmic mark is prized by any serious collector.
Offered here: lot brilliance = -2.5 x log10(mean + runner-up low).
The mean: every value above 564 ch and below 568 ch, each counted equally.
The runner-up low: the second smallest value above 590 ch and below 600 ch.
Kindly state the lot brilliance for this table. -7.18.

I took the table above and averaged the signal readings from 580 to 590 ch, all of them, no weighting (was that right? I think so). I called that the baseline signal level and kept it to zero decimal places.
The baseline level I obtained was 336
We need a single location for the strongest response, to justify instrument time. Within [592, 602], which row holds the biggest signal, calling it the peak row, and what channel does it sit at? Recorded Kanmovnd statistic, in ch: 595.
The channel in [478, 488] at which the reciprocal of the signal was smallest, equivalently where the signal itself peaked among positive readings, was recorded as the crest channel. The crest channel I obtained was 479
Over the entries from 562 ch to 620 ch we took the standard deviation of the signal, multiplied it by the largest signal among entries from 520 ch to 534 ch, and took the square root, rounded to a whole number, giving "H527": 74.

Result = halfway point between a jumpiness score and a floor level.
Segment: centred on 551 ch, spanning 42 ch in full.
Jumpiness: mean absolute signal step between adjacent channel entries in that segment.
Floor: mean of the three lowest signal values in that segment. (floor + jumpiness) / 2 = 161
